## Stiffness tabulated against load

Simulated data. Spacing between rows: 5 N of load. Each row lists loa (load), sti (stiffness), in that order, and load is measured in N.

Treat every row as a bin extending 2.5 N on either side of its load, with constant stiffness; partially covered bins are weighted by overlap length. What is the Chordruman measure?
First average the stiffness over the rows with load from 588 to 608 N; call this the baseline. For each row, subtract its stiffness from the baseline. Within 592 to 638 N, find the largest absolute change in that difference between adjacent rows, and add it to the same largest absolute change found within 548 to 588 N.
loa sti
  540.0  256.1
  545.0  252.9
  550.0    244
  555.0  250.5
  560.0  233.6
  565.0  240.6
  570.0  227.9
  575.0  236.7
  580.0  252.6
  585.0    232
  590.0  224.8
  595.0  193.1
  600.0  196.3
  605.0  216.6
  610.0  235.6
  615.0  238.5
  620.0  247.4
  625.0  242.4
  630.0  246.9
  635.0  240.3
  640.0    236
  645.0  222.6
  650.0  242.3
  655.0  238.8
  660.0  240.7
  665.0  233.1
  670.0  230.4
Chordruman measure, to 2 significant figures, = 41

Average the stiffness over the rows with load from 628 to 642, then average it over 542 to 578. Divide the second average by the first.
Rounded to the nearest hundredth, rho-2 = 1.00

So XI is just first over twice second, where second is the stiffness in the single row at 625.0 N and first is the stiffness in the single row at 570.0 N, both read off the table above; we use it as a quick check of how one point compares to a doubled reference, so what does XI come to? 0.47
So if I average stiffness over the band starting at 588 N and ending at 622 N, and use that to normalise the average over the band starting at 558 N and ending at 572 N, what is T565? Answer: 1.06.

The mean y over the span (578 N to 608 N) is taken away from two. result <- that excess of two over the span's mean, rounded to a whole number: -217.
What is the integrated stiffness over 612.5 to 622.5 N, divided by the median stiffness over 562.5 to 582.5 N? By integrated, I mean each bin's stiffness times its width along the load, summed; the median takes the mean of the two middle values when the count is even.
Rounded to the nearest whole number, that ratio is 10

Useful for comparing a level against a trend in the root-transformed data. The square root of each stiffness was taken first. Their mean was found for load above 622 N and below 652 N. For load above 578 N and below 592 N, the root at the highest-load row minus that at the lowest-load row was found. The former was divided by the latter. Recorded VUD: -17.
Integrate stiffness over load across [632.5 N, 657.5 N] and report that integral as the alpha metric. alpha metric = 5900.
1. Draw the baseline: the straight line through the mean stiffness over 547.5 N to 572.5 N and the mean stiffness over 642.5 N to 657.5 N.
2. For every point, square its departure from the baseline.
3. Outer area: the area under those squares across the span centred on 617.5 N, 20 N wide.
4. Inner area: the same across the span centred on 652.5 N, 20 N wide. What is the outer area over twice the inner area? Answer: 0.3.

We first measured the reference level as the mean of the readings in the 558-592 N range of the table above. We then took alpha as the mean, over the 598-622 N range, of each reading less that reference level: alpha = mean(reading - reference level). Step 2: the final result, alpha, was -9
